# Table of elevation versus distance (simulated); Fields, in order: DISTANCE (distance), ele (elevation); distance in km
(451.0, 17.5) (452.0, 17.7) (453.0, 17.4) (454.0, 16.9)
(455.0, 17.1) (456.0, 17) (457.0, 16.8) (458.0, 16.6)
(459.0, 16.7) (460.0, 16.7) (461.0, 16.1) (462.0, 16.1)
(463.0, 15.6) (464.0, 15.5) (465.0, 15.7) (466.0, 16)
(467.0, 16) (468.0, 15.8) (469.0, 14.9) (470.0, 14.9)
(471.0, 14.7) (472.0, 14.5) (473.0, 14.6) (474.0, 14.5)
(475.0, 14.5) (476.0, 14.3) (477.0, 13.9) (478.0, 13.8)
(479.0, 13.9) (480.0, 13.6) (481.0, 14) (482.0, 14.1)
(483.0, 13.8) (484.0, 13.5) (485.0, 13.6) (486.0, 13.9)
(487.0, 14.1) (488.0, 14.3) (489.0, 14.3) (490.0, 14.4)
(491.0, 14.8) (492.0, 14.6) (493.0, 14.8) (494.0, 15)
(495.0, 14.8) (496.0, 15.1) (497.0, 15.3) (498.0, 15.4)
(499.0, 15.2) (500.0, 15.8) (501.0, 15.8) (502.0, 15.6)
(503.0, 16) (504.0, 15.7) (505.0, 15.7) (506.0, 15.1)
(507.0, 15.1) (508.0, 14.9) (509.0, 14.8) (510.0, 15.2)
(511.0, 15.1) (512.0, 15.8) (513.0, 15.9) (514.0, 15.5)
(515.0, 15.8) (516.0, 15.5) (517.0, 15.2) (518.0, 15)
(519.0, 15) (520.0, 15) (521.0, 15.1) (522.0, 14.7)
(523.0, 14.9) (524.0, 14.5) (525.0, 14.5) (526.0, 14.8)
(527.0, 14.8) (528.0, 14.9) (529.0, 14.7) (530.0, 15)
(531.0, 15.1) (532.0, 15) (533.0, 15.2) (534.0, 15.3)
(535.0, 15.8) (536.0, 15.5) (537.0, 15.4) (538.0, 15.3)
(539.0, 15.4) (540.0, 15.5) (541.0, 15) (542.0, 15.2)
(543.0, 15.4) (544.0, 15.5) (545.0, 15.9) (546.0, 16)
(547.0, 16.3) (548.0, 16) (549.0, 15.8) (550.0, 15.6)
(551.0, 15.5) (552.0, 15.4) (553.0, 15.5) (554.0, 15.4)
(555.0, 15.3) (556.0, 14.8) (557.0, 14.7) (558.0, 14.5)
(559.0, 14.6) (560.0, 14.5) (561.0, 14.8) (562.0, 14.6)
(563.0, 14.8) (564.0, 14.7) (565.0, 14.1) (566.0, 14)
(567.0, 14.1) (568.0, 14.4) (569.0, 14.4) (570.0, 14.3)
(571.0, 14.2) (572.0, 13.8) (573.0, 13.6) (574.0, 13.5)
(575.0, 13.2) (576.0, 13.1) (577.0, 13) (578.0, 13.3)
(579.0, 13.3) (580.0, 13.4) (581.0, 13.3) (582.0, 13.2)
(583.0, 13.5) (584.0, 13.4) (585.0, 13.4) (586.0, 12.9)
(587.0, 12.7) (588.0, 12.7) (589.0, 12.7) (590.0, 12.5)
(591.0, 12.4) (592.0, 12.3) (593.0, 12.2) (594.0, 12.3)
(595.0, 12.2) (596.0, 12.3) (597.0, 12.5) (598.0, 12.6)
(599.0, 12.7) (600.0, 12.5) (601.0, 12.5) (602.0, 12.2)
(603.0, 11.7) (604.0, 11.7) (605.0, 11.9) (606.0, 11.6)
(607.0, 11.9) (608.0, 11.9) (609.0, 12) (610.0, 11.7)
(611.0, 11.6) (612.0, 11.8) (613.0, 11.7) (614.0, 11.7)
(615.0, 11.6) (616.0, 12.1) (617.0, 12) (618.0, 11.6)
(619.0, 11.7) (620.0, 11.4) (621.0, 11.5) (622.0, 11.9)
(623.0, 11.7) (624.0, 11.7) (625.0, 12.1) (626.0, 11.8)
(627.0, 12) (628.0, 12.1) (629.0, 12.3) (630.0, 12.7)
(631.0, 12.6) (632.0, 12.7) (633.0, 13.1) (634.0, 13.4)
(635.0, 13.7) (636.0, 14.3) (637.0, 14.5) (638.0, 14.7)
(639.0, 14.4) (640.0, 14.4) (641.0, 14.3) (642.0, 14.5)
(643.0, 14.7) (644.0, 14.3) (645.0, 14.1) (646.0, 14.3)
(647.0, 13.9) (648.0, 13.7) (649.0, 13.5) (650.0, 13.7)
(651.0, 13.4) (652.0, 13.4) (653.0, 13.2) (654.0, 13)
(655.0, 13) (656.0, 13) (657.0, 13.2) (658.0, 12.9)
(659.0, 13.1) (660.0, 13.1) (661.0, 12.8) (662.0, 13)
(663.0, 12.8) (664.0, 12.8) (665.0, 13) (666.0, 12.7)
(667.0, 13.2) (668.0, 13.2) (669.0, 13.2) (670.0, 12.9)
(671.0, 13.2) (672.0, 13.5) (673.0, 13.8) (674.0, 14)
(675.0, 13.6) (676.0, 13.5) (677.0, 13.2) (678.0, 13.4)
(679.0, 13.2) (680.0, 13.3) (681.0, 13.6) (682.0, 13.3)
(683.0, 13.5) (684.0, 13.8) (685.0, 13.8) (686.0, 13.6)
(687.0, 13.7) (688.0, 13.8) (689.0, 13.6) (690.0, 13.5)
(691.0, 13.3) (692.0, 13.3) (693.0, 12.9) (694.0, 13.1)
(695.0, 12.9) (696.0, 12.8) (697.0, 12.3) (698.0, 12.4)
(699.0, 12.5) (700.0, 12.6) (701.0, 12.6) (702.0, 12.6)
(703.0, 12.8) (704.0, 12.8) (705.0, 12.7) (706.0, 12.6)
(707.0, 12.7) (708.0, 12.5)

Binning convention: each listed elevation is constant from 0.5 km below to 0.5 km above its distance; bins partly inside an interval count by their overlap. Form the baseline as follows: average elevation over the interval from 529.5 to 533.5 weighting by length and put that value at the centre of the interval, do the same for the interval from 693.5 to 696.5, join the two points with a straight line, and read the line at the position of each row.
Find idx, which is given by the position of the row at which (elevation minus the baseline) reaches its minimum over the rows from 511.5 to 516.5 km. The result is 514.0 km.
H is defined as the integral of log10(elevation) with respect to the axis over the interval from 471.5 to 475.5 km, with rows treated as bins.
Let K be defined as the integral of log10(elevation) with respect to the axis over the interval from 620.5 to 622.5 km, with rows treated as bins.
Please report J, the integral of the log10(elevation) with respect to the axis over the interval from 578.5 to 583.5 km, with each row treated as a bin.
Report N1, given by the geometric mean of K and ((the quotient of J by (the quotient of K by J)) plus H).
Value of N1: 6.4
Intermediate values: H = 4.65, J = 5.6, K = 2.1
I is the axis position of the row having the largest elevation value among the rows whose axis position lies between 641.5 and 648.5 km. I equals 643.0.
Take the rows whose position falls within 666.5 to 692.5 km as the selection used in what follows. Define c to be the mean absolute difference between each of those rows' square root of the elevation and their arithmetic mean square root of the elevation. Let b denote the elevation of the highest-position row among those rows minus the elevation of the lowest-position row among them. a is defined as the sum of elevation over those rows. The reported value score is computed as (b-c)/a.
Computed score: 0.000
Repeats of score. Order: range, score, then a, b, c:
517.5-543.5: 0.001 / 392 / 0.4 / 0.032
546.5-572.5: -0.007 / 386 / -2.5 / 0.071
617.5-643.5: 0.009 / 336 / 3.1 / 0.148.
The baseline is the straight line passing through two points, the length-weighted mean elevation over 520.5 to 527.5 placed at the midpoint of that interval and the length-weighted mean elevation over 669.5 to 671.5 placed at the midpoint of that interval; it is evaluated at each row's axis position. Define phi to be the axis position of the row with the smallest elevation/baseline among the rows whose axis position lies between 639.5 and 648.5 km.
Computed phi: 648.0 km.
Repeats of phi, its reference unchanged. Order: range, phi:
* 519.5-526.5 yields 524.0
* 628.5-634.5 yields 629.0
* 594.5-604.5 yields 603.0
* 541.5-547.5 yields 542.0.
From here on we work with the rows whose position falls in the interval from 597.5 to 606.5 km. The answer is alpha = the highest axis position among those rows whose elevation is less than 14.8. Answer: 606.0 km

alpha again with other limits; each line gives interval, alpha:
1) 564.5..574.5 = 574.0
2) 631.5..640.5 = 640.0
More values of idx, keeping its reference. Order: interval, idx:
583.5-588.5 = 587.0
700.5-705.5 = 701.0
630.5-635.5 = 631.0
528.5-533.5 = 529.0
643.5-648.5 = 648.0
